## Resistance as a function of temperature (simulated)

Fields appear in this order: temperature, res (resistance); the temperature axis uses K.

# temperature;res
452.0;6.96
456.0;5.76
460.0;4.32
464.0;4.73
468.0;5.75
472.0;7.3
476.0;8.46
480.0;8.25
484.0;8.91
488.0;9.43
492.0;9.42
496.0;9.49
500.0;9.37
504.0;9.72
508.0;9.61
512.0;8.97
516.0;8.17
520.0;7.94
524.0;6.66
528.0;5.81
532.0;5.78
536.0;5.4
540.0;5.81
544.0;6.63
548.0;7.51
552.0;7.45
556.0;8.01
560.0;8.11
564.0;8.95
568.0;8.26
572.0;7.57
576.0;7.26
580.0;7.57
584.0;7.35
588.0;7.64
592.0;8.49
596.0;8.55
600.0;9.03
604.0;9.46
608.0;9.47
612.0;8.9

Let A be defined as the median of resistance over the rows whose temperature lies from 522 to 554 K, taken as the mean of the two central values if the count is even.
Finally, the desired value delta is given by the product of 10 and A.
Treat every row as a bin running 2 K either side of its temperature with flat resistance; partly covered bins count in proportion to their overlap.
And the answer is 62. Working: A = 6.2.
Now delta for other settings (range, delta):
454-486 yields 65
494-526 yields 92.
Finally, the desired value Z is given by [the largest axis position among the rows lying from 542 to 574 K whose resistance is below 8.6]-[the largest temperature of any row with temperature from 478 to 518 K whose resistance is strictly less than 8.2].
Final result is 56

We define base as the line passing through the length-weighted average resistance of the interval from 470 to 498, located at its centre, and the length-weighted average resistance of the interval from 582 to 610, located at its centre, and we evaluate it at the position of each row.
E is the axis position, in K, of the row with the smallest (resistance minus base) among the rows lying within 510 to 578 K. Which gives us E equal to 536.0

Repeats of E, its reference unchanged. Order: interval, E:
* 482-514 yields 484.0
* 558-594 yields 576.0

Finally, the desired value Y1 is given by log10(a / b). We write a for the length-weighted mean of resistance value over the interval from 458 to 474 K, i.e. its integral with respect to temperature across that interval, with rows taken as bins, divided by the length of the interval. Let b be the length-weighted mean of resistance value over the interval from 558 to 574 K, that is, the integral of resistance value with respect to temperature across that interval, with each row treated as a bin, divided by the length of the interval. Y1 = -0.17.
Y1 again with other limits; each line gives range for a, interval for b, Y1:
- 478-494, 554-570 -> 0.03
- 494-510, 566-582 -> 0.10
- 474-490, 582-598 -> 0.04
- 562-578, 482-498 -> -0.07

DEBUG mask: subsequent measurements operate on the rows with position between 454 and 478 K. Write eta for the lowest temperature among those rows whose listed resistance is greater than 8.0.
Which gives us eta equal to 476.0 K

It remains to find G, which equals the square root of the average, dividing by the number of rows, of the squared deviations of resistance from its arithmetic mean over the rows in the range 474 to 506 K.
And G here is 0.50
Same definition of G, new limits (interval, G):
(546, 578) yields 0.52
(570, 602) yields 0.62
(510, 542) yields 1.27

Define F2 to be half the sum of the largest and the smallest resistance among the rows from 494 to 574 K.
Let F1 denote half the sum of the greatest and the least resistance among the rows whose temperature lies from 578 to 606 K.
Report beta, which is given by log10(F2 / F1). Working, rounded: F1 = 8.4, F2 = 7.56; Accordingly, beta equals -0.05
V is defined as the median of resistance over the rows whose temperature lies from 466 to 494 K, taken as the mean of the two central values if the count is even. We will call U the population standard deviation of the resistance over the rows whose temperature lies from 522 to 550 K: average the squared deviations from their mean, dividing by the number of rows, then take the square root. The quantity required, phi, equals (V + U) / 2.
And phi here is 4.6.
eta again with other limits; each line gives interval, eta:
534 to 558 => 556.0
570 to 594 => 592.0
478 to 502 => 480.0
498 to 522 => 500.0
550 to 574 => 556.0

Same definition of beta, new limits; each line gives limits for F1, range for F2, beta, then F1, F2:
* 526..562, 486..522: 0.12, 6.8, 8.83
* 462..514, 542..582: 0.03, 7.2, 7.79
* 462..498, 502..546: 0.03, 7.1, 7.56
